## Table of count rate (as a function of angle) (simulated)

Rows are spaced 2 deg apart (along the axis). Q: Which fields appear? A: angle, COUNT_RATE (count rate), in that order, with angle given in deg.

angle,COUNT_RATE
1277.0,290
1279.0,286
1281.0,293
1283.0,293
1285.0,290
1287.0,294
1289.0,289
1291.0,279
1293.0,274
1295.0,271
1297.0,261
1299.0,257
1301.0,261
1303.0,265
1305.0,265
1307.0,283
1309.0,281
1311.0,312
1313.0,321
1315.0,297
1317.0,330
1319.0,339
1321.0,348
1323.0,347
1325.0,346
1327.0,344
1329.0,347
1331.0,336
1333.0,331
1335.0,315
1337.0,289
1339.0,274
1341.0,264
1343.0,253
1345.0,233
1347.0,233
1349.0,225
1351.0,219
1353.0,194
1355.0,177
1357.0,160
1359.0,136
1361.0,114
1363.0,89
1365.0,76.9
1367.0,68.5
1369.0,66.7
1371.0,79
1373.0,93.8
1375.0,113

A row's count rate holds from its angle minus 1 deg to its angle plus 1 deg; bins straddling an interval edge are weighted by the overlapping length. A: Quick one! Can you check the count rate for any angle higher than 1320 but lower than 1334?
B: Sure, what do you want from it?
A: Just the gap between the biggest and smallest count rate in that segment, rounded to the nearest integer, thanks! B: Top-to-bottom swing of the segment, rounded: 17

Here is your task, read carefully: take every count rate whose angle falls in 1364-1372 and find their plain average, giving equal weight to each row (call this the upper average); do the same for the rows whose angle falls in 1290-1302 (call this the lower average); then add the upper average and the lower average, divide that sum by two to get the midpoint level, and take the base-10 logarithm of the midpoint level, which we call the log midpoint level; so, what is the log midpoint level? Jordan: 2.23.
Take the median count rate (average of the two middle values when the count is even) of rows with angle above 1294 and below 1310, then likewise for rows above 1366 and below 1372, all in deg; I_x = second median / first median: 0.3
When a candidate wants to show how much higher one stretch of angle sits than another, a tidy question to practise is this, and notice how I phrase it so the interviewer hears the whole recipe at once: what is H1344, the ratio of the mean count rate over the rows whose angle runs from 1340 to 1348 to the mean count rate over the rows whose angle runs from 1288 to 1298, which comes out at 0.89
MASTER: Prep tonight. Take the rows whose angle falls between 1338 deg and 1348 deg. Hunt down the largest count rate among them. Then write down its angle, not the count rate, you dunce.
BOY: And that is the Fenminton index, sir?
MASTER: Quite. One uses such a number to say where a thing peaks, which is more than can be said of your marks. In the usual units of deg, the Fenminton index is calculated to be 1339.0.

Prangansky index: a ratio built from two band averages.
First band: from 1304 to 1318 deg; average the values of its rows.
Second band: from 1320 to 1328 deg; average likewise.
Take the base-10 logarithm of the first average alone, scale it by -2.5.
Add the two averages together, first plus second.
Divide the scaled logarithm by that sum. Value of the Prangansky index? -0.0096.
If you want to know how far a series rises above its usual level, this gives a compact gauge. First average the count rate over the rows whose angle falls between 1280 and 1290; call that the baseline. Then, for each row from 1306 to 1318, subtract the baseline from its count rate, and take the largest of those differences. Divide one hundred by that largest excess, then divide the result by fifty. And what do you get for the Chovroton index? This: 0.052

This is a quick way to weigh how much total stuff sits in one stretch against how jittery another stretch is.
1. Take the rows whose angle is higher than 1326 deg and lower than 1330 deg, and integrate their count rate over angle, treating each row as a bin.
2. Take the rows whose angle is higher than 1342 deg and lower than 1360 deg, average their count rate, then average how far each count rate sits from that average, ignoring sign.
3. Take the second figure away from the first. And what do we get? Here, 1349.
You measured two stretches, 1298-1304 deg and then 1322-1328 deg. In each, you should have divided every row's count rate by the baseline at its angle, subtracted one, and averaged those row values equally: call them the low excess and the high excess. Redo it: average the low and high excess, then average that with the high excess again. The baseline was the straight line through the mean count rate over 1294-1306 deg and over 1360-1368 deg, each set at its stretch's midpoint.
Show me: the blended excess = 0.58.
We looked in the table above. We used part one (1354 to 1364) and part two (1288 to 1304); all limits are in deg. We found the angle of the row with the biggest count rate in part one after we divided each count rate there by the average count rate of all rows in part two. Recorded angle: 1355.0 deg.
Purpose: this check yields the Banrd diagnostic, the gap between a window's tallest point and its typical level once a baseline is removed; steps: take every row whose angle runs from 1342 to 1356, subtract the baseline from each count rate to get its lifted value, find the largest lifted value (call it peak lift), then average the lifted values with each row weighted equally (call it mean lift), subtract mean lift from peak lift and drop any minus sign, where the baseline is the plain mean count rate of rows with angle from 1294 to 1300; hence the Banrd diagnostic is 34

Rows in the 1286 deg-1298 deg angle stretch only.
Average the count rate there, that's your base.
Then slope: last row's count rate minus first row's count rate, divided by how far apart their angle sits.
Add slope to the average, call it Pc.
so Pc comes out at 275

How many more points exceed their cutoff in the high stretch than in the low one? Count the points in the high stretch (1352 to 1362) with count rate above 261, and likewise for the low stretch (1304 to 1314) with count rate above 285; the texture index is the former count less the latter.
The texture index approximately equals -2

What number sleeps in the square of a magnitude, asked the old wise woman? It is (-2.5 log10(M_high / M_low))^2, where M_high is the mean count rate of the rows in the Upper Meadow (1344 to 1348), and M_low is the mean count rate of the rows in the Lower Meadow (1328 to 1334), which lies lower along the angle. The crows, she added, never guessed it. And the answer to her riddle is 0.16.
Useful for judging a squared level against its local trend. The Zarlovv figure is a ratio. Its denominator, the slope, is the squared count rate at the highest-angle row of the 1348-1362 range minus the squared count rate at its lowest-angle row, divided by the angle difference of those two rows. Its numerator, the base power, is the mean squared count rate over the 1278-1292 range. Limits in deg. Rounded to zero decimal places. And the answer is -27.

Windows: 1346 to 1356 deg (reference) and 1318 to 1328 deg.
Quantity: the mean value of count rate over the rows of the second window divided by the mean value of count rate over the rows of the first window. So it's 1.6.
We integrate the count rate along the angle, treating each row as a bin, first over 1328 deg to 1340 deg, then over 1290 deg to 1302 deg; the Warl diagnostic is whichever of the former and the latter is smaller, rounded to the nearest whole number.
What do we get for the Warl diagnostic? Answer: 3206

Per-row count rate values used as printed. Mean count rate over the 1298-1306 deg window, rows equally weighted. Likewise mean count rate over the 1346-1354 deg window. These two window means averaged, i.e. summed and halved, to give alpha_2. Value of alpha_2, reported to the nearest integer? 240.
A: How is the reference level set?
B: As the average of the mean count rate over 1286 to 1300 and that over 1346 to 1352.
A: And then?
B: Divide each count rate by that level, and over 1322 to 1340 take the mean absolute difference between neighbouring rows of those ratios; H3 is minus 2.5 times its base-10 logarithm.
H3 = 3.51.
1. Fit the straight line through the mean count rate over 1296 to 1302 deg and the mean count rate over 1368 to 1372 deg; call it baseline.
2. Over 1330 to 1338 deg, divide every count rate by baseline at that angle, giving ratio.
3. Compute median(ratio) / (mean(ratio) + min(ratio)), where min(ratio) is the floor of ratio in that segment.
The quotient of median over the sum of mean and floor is 0.516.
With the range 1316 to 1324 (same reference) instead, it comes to 0.521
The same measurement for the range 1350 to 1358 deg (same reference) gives 0.517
